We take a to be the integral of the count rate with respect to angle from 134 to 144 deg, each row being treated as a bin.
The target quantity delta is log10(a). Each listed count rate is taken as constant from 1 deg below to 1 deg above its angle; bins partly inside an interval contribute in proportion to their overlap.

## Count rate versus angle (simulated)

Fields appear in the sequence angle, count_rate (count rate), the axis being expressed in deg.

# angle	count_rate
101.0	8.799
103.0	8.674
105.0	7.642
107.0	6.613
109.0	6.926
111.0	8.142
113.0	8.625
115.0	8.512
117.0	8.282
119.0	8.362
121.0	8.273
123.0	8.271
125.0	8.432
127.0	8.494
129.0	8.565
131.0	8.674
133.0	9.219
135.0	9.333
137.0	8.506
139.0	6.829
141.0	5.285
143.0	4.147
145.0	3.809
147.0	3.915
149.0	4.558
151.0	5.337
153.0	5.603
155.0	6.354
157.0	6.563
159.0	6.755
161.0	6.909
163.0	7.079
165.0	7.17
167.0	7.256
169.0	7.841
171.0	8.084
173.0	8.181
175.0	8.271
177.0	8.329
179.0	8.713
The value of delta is 1.83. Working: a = 68.2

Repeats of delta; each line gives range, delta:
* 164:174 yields 1.89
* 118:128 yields 1.92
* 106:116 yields 1.89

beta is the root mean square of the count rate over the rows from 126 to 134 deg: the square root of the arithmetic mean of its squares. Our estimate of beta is 8.7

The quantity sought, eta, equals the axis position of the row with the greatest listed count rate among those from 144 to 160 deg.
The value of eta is 159.0 deg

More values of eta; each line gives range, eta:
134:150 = 135.0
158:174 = 173.0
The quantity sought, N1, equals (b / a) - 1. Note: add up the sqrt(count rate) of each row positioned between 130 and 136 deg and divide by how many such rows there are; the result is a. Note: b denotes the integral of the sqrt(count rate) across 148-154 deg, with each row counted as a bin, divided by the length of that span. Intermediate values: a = 3.01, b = 2.3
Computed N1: -0.25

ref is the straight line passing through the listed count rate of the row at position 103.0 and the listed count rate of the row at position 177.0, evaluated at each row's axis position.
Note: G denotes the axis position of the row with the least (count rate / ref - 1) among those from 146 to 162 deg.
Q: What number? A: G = 147.0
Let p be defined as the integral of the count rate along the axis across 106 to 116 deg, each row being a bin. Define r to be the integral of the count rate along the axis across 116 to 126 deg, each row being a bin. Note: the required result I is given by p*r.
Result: 6462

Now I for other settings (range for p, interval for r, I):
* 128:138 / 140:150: 3847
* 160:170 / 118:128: 6066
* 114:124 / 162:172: 6243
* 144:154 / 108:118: 3761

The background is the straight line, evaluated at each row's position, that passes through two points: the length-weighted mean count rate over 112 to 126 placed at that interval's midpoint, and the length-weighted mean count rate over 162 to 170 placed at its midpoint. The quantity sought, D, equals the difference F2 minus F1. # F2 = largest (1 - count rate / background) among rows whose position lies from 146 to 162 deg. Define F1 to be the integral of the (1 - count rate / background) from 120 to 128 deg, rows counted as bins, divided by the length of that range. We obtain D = 0.51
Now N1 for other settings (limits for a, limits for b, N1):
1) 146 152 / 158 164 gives 0.23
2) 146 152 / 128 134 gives 0.39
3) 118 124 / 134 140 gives -0.01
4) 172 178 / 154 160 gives -0.11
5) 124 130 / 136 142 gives -0.10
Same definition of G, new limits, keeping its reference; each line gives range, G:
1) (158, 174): 159.0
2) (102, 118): 107.0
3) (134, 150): 145.0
